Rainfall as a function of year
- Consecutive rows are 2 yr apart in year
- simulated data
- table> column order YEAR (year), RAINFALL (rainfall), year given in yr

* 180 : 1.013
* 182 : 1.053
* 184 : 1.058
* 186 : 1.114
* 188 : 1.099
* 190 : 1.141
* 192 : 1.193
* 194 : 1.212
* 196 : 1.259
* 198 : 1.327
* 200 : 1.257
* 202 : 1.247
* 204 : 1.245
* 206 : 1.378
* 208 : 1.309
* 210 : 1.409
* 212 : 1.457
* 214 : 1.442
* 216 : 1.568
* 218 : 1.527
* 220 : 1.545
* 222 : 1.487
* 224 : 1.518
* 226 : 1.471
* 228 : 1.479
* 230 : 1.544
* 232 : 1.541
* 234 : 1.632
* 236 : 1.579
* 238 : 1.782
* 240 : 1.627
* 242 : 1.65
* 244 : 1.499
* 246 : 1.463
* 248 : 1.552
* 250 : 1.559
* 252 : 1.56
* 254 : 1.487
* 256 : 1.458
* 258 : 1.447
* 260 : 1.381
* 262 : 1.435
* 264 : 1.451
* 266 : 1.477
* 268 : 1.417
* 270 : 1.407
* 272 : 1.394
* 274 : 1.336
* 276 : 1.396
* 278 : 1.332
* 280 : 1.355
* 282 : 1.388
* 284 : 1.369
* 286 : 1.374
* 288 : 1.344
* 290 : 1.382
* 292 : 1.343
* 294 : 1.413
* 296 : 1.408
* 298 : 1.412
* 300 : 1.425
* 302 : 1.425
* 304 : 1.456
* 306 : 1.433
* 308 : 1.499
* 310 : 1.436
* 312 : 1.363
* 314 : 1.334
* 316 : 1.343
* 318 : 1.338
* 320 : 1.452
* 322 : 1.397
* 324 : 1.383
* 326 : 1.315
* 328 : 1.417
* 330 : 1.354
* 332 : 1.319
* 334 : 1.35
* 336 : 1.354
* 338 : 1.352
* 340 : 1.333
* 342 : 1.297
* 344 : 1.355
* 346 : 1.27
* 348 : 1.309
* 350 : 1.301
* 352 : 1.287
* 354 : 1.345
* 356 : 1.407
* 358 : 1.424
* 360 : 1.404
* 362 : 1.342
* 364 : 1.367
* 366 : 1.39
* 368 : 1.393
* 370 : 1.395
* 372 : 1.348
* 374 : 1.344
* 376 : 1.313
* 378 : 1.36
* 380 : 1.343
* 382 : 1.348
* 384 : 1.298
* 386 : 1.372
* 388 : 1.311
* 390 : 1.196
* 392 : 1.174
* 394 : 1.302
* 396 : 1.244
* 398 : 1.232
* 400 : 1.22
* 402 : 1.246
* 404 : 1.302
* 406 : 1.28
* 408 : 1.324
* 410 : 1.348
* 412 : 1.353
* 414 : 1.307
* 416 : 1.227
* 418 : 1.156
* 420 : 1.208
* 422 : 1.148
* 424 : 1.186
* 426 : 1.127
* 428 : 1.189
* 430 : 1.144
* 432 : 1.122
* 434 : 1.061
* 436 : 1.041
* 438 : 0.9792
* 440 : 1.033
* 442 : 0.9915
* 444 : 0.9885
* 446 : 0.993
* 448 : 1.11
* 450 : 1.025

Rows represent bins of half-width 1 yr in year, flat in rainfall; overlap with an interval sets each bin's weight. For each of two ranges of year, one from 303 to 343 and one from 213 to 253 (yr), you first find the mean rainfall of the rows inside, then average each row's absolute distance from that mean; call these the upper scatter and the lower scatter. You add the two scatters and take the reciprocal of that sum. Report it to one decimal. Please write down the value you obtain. 9.9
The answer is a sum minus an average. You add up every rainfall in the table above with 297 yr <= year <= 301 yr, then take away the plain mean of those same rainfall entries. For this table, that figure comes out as 1.42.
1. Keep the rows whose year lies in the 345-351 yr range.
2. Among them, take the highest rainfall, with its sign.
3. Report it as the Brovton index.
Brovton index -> 1.309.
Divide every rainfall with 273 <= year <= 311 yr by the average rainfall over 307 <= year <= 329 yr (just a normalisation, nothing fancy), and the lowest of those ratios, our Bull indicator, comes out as 0.96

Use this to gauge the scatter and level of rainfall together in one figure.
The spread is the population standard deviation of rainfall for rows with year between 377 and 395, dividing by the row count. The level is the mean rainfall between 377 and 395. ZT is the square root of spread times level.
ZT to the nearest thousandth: 0.294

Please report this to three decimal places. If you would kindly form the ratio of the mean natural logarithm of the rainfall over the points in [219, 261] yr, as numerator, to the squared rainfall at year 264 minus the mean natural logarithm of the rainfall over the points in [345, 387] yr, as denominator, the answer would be 0.237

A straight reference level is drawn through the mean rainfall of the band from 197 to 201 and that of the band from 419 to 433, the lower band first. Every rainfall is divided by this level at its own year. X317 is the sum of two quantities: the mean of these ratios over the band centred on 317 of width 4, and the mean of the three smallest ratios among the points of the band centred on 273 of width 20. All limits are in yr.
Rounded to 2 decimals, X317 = 2.17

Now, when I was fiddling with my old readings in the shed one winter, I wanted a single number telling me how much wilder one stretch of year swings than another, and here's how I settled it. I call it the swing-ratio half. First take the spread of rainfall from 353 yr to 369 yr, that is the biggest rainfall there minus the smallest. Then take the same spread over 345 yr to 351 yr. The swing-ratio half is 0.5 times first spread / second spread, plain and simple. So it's 1.1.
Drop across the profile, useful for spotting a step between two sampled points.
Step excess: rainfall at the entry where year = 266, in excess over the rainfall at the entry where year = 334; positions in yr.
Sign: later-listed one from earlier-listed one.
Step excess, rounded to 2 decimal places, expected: 0.13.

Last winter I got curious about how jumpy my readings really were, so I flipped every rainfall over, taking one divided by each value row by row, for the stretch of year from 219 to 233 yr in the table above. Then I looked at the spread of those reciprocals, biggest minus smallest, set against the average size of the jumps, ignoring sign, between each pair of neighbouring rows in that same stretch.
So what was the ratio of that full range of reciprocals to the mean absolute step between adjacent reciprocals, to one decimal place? 2.1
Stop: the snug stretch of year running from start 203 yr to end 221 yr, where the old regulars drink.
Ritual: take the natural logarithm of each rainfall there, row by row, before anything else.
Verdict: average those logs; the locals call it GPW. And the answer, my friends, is 0.36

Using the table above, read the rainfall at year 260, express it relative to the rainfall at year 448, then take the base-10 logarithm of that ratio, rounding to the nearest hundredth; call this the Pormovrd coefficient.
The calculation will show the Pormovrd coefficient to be 0.09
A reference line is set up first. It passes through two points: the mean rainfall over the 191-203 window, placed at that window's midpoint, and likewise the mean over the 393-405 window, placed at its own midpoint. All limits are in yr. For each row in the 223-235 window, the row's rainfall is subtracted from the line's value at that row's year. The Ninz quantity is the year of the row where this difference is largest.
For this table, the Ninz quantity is 226 yr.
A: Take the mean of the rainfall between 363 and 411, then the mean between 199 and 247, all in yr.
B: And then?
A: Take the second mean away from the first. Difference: -0.18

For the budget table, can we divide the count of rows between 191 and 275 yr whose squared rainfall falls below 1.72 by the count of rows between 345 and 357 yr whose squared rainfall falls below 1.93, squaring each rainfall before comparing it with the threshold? 1.40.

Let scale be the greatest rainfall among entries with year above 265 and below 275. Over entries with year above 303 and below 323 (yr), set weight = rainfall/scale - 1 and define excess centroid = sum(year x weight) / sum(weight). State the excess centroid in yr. 315.1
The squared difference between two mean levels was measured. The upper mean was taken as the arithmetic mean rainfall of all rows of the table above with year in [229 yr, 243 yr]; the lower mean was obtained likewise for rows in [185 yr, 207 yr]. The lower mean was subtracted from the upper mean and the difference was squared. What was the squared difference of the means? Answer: 0.158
